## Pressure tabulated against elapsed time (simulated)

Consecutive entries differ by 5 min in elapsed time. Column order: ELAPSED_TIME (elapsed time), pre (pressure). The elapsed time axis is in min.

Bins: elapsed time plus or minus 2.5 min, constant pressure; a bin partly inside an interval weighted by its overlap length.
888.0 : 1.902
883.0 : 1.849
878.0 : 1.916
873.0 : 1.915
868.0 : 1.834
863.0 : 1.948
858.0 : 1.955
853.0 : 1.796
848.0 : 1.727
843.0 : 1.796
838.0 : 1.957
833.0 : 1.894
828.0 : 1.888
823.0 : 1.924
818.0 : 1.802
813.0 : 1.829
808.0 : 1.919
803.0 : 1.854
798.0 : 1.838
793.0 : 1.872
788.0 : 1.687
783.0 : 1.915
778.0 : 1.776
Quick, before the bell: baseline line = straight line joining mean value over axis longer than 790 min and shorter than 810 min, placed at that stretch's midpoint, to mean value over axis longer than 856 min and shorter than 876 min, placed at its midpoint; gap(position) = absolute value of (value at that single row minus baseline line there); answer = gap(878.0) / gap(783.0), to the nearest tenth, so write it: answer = 0.1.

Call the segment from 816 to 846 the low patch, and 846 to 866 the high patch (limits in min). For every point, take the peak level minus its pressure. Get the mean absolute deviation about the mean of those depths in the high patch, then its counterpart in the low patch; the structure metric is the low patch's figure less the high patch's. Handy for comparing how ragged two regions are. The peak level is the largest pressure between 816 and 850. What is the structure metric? -0.0431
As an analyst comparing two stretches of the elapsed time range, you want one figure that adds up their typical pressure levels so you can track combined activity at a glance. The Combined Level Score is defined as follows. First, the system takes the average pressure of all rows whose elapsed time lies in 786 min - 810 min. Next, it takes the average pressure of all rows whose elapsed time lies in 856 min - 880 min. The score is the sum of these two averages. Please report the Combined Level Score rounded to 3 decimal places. 3.748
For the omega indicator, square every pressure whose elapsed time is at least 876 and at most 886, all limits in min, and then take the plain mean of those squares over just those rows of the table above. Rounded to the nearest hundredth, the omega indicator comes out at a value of 3.54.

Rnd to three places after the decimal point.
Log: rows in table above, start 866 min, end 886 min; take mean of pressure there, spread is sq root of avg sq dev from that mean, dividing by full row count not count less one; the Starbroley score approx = 0.037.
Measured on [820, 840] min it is 0.027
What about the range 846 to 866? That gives 0.098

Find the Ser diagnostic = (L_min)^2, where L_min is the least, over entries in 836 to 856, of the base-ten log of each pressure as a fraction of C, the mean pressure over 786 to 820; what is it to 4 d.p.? 0.0006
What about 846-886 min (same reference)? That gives 0.0006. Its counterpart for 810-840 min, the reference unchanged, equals 0.0000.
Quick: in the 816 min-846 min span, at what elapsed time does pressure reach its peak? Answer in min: 838.0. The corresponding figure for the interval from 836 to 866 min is 838.0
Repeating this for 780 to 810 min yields 808.0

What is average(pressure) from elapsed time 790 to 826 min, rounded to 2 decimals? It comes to 1.86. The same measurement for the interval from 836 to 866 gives 1.86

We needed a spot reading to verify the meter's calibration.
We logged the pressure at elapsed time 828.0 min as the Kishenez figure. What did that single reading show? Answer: 1.888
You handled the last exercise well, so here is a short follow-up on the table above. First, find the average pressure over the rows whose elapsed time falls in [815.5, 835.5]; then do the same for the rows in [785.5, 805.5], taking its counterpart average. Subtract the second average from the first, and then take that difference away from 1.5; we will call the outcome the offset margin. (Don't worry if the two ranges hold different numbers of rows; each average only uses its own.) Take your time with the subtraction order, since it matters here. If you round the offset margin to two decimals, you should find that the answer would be 1.44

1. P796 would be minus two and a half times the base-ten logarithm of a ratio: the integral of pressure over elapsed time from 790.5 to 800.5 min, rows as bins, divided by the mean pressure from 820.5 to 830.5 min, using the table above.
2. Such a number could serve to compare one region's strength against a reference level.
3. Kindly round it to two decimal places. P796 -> -2.47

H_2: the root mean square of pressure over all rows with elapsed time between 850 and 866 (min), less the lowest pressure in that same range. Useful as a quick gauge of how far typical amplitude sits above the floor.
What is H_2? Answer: 0.11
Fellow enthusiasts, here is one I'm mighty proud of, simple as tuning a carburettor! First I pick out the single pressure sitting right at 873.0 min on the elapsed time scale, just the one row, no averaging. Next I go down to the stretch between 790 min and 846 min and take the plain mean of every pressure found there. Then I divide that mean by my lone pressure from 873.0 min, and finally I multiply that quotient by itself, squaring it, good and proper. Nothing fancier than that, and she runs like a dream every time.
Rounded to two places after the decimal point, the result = 0.95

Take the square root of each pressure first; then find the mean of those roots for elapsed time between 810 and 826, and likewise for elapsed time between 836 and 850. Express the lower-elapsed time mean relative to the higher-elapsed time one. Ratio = 1.01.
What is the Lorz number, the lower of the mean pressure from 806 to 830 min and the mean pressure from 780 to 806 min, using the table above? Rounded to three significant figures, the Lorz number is 1.83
